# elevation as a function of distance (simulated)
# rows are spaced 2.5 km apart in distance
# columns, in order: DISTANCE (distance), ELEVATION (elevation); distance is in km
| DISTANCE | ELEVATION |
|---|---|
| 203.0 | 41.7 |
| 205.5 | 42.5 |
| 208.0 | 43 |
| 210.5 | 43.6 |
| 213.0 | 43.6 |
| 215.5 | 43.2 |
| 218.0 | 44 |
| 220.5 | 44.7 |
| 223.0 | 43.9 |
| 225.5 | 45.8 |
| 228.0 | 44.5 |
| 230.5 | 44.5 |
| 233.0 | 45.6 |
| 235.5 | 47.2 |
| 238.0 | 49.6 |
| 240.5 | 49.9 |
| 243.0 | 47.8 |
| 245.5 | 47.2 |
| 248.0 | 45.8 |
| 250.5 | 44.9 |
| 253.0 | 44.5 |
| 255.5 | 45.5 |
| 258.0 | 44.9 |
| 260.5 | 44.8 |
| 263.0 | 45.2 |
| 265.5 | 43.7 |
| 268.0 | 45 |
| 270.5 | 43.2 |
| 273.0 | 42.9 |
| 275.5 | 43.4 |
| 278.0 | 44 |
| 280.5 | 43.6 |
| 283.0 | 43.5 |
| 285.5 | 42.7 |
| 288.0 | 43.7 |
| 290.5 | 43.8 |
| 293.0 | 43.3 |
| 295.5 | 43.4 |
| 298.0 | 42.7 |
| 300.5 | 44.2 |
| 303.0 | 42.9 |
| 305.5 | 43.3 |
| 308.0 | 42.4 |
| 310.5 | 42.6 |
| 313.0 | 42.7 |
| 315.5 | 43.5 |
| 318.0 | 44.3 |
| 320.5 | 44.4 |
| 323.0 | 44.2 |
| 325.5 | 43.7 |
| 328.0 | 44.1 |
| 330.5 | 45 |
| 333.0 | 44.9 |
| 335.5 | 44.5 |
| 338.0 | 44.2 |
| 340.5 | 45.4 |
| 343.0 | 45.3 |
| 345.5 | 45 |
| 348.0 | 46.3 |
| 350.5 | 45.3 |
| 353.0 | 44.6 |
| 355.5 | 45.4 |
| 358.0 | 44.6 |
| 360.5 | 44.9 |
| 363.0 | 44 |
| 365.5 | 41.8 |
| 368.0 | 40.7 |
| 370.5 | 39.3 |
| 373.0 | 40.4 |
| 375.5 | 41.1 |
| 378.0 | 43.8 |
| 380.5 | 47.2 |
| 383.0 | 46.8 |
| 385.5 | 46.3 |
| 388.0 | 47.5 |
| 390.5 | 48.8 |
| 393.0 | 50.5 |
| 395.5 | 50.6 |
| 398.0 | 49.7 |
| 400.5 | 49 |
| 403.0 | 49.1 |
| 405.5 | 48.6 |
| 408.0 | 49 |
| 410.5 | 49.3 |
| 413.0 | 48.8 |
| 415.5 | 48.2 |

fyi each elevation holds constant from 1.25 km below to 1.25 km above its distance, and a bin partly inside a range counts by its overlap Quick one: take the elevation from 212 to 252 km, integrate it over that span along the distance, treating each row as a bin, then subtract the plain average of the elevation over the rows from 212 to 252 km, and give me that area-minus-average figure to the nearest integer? 1785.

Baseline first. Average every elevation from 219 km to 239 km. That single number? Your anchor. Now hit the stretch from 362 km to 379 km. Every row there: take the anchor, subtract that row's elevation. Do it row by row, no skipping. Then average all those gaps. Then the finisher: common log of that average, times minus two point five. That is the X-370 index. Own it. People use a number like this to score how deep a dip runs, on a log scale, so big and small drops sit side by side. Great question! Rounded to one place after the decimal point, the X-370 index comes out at -1.5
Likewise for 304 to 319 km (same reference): -1.0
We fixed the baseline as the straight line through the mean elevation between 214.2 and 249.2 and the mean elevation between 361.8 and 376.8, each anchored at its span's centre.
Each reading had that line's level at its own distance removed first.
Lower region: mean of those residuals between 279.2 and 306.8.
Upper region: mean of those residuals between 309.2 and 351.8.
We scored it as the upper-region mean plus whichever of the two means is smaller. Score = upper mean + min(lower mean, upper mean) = 1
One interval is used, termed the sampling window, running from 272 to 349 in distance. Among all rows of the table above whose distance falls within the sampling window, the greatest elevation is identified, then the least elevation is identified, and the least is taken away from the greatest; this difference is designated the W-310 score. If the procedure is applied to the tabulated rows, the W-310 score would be 4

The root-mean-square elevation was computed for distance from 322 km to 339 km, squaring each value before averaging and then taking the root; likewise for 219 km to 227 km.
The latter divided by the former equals 1.01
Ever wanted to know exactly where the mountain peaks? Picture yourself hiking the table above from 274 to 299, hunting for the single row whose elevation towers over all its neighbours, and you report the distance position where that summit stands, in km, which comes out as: 278.0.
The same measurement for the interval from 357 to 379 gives 360.5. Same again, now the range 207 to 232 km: 225.5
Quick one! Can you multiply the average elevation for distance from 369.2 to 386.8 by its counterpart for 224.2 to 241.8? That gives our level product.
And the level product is 2035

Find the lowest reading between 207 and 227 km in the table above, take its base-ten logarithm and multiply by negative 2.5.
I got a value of -4.08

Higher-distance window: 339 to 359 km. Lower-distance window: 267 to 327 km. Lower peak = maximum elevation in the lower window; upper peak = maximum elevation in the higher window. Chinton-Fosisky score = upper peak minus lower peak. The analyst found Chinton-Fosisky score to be 1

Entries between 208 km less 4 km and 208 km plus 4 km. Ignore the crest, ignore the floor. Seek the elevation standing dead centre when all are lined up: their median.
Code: 43.0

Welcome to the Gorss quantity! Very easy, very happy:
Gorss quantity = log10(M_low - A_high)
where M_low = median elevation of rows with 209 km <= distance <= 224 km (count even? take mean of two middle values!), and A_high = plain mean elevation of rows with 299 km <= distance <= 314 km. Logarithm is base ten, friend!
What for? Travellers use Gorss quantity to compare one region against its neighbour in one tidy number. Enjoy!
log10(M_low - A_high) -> -0.13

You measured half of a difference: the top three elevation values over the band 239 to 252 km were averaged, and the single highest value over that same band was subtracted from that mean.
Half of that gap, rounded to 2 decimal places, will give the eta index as -0.80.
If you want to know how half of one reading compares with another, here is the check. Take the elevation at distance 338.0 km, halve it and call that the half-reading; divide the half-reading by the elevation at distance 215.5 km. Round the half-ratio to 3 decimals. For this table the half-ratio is 0.512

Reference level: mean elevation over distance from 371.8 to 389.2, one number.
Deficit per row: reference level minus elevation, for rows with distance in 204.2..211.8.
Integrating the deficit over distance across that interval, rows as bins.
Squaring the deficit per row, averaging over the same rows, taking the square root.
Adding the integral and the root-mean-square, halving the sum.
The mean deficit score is 7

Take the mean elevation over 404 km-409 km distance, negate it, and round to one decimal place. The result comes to -48.8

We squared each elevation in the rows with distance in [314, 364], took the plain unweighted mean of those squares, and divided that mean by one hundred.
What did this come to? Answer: 20.0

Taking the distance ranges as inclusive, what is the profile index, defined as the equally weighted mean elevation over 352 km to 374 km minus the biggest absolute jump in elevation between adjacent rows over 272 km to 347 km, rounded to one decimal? 41.4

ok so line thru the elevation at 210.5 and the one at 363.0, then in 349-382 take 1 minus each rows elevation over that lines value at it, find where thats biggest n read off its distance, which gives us 370.5 km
